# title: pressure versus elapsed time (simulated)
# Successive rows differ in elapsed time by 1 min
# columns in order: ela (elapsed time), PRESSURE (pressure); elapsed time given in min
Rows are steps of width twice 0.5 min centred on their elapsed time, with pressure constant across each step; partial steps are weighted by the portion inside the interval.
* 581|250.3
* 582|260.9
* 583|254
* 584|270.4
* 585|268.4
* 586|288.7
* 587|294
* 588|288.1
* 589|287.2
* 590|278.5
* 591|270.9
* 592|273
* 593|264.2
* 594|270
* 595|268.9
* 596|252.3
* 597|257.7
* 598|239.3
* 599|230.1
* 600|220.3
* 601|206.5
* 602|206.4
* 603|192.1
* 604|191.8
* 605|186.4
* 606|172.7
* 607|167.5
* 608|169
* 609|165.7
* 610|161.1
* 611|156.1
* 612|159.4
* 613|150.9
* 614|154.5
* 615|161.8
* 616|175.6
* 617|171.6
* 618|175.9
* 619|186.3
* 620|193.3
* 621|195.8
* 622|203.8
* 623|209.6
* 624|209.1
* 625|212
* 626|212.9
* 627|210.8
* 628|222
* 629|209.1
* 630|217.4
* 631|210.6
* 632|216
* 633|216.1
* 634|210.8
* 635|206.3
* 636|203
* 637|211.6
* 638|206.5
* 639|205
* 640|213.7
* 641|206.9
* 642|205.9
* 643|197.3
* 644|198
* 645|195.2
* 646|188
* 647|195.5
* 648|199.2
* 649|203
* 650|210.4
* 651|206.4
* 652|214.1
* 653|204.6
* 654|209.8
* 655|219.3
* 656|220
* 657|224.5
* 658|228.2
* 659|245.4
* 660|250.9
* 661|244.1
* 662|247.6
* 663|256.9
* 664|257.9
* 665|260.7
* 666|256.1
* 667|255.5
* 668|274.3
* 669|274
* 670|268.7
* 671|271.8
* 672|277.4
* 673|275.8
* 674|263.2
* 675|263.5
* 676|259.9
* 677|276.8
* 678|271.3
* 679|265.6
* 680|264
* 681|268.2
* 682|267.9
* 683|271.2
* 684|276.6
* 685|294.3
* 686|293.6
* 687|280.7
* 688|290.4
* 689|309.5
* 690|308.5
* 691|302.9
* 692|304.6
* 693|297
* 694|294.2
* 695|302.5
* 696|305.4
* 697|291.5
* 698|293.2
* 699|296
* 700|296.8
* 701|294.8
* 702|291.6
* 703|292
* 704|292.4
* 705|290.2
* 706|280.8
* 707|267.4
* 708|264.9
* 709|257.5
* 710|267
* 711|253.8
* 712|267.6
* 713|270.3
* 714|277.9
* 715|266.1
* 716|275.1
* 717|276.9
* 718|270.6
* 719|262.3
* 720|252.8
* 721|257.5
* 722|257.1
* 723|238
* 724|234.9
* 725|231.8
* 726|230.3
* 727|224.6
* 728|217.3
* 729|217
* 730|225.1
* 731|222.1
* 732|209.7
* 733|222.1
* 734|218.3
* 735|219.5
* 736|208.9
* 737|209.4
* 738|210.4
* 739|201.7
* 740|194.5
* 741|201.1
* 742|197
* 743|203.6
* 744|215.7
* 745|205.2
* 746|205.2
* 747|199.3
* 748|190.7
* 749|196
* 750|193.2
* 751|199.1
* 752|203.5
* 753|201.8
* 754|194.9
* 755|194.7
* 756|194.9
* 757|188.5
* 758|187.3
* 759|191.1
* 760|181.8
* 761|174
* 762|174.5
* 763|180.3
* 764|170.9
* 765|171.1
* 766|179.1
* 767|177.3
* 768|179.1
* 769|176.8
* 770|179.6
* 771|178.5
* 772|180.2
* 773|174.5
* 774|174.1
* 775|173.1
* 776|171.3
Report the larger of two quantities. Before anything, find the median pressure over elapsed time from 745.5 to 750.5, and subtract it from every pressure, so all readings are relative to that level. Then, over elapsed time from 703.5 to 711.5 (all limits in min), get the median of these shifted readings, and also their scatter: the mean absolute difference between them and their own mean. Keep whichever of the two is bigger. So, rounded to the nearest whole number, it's 71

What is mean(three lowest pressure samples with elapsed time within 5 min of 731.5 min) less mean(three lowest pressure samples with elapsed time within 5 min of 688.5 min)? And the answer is -71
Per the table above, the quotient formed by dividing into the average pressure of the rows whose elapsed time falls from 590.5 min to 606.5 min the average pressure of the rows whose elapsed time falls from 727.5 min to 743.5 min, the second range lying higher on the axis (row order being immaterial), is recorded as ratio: 1.10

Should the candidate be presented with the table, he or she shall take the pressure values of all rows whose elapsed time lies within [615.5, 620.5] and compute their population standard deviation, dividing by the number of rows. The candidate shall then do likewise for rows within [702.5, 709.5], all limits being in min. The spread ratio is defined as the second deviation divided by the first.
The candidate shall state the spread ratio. 1.67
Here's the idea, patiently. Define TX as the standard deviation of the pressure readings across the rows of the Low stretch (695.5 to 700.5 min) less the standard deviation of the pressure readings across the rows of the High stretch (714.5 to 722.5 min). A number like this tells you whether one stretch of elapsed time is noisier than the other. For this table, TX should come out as -3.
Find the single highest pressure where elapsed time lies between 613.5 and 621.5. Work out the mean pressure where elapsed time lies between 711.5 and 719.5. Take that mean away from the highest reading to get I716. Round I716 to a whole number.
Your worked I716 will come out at -75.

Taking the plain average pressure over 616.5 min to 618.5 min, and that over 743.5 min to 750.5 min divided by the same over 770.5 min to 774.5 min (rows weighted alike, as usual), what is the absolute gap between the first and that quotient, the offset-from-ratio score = 173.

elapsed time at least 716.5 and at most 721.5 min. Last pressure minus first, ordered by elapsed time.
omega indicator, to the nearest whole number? -19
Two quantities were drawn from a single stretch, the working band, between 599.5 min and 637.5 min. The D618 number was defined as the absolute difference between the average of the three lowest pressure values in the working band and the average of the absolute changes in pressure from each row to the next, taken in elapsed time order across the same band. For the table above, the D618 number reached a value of 148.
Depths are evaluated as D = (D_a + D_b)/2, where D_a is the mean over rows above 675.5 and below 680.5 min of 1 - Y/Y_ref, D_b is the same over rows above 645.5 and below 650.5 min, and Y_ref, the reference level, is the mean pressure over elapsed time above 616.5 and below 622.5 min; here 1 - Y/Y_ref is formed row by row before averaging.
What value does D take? -0.24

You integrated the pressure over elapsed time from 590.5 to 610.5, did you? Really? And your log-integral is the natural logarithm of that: 8.38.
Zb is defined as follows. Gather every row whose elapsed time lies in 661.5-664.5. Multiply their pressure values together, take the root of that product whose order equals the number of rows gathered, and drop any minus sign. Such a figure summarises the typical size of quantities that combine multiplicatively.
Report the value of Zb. 254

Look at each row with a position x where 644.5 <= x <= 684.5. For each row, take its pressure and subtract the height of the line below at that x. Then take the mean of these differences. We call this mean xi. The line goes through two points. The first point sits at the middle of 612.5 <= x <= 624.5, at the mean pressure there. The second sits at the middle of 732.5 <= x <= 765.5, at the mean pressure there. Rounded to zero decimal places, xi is 57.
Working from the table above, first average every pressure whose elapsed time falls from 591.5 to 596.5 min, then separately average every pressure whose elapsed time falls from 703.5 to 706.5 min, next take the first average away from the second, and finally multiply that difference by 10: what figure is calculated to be 221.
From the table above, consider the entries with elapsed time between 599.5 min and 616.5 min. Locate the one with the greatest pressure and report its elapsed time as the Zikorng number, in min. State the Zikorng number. 600 min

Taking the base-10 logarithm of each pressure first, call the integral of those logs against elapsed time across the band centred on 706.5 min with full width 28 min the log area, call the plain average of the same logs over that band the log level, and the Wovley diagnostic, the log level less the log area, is -66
